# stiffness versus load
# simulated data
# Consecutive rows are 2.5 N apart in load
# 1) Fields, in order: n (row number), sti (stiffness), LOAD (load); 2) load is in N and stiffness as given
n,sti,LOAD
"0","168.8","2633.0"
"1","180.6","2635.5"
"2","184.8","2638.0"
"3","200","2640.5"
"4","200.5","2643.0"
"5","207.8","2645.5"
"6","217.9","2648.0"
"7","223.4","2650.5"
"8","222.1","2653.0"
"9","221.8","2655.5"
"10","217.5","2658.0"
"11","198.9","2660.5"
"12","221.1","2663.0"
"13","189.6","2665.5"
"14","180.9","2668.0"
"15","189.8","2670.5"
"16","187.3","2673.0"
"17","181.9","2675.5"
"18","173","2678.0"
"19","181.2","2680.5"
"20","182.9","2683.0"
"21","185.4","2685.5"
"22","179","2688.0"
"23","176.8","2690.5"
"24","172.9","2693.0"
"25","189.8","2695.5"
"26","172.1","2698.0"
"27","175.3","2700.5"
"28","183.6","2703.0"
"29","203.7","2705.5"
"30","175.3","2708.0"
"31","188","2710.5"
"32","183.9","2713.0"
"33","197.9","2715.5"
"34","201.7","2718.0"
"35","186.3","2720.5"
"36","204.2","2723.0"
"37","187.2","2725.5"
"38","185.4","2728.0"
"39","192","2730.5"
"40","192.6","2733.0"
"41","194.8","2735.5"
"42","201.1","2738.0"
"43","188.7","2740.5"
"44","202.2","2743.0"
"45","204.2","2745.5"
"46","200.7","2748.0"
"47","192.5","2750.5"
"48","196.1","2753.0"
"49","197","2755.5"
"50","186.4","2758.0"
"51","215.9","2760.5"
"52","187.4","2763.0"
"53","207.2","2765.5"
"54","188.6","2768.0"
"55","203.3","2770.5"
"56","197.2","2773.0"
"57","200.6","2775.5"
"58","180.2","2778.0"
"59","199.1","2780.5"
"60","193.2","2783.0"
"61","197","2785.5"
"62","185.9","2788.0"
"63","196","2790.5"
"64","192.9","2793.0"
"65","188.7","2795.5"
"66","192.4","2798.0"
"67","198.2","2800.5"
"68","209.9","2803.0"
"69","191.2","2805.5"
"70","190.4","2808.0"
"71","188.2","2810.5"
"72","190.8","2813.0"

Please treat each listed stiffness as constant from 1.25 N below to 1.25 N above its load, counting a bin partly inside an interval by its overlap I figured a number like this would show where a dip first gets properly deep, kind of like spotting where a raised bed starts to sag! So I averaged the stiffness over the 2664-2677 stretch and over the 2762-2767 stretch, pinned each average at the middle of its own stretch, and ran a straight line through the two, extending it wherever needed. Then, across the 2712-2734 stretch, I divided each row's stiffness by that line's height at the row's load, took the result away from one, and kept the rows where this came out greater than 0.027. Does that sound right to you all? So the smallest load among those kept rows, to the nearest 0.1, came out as 2713.0 N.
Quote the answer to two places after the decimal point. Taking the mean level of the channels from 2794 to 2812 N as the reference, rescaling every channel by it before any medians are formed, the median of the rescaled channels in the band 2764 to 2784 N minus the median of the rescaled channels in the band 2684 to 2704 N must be 0.10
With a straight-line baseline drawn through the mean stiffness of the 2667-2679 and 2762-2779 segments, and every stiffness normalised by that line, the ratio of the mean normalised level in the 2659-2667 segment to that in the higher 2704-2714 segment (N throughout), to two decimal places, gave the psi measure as 1.12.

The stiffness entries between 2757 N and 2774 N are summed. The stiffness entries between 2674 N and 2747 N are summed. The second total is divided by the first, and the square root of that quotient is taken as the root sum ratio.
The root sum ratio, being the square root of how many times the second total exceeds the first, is 1.98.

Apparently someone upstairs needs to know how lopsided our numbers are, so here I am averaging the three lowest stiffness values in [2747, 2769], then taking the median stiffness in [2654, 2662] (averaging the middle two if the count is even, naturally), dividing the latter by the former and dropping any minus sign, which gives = 1.16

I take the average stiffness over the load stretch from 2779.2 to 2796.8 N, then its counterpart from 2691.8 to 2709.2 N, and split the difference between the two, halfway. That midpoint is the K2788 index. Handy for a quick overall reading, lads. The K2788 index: 188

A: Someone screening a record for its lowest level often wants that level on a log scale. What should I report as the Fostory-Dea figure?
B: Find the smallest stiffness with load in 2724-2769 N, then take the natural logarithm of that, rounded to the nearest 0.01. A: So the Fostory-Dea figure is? 5.22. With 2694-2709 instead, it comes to 5.15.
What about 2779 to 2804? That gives 5.23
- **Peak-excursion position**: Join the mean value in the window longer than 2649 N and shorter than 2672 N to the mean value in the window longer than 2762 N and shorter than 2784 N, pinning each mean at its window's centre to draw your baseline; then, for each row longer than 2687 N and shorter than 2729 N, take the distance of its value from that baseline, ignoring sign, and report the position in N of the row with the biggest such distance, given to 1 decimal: 2698.0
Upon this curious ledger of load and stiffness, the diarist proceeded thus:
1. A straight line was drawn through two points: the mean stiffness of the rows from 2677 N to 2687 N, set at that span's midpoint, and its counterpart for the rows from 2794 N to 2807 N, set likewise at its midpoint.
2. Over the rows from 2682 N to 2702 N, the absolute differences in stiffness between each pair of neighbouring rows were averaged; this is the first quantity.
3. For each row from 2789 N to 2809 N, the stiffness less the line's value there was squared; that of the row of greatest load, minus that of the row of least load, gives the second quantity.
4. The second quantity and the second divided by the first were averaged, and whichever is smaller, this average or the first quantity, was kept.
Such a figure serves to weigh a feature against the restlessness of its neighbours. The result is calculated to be 8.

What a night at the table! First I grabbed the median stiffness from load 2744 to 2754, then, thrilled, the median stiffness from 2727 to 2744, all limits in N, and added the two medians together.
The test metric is 391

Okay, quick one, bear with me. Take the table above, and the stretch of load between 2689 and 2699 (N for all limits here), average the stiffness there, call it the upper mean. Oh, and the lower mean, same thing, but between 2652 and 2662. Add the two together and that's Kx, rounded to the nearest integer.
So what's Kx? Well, 393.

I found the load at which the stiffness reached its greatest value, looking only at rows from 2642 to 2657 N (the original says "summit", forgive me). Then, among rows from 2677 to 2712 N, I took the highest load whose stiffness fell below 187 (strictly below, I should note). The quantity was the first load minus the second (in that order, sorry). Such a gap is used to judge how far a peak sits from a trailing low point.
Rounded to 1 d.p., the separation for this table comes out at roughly -57.5 N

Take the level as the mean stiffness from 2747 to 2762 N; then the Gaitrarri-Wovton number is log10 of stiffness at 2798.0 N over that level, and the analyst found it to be -0.01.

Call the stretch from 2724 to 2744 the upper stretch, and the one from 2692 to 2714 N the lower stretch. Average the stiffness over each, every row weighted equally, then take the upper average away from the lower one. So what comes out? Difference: -10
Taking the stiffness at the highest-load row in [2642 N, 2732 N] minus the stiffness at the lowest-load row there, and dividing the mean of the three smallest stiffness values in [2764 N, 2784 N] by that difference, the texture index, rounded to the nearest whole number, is -22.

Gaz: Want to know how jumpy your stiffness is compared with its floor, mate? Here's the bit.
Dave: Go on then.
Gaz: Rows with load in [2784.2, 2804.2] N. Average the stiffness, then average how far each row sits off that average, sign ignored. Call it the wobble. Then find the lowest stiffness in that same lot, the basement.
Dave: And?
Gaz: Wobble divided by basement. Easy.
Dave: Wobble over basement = 0.028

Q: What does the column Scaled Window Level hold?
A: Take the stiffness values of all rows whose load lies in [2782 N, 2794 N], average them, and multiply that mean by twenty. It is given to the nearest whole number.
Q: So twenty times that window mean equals 3860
